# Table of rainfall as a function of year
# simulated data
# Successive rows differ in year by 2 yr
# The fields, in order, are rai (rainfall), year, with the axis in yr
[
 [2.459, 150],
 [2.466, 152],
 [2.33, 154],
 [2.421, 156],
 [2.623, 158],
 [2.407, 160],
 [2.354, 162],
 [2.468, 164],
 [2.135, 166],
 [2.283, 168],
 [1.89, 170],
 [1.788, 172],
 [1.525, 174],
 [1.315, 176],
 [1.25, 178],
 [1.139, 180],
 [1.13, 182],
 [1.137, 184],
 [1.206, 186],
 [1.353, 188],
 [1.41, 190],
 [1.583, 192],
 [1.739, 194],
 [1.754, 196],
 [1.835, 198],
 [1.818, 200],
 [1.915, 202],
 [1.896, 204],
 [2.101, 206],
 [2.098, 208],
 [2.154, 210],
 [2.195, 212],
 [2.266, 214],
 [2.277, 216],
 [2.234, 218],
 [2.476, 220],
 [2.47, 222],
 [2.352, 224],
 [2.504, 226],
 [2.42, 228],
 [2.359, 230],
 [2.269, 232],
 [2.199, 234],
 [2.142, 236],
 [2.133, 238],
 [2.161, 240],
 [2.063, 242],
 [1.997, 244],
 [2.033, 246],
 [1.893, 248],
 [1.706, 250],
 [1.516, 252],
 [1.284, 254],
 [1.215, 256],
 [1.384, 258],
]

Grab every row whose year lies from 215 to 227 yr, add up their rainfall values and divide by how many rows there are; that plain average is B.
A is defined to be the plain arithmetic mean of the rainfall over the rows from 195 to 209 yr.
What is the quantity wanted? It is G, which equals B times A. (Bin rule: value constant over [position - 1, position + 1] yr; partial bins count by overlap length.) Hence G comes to 4.6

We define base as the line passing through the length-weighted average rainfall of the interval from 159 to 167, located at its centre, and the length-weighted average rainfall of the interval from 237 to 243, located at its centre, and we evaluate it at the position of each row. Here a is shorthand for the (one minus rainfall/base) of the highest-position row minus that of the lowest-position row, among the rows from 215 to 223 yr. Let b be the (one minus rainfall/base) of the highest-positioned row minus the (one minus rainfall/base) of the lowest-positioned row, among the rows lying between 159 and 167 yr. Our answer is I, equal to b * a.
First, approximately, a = -0.10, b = 0.11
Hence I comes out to -0.011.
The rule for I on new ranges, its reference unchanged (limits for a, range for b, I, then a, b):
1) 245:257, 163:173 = 0.108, 0.38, 0.28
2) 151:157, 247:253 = 0.002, 0.01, 0.18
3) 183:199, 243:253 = -0.071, -0.32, 0.22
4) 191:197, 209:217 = 0.005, -0.08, -0.06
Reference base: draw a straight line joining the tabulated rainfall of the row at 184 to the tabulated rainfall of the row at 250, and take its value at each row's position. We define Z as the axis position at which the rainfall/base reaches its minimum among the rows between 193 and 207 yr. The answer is 196 yr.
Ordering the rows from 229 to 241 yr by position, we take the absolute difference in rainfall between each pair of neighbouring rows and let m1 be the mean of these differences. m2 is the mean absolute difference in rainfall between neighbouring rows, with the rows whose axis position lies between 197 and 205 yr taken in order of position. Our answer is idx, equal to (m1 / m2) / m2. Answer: 26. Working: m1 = 0.05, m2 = 0.044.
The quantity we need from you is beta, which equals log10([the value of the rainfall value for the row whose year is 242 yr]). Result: 0.31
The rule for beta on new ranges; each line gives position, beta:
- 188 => 0.13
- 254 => 0.11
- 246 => 0.31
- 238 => 0.33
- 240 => 0.33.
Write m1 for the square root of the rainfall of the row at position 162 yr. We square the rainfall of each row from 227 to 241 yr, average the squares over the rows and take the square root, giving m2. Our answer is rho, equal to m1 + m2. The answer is 3.78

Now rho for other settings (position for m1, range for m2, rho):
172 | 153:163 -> 3.77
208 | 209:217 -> 3.67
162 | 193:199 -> 3.31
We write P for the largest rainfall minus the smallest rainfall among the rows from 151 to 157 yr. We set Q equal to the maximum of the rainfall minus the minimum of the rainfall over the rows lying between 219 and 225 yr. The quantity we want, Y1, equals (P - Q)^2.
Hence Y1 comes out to 0.000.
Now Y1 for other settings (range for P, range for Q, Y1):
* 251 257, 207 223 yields 0.006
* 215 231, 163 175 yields 0.453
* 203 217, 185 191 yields 0.031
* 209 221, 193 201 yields 0.051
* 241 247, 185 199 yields 0.317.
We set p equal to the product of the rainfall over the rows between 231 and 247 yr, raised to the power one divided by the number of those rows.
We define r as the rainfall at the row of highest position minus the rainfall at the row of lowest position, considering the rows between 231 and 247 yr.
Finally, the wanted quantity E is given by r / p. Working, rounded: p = 2.1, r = -0.24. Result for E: -0.11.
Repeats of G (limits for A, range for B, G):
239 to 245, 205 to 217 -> 4.5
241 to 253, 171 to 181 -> 2.6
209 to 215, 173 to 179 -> 3.0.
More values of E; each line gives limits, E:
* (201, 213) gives 0.14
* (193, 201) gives 0.04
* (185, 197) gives 0.37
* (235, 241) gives 0.01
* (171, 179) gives -0.37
